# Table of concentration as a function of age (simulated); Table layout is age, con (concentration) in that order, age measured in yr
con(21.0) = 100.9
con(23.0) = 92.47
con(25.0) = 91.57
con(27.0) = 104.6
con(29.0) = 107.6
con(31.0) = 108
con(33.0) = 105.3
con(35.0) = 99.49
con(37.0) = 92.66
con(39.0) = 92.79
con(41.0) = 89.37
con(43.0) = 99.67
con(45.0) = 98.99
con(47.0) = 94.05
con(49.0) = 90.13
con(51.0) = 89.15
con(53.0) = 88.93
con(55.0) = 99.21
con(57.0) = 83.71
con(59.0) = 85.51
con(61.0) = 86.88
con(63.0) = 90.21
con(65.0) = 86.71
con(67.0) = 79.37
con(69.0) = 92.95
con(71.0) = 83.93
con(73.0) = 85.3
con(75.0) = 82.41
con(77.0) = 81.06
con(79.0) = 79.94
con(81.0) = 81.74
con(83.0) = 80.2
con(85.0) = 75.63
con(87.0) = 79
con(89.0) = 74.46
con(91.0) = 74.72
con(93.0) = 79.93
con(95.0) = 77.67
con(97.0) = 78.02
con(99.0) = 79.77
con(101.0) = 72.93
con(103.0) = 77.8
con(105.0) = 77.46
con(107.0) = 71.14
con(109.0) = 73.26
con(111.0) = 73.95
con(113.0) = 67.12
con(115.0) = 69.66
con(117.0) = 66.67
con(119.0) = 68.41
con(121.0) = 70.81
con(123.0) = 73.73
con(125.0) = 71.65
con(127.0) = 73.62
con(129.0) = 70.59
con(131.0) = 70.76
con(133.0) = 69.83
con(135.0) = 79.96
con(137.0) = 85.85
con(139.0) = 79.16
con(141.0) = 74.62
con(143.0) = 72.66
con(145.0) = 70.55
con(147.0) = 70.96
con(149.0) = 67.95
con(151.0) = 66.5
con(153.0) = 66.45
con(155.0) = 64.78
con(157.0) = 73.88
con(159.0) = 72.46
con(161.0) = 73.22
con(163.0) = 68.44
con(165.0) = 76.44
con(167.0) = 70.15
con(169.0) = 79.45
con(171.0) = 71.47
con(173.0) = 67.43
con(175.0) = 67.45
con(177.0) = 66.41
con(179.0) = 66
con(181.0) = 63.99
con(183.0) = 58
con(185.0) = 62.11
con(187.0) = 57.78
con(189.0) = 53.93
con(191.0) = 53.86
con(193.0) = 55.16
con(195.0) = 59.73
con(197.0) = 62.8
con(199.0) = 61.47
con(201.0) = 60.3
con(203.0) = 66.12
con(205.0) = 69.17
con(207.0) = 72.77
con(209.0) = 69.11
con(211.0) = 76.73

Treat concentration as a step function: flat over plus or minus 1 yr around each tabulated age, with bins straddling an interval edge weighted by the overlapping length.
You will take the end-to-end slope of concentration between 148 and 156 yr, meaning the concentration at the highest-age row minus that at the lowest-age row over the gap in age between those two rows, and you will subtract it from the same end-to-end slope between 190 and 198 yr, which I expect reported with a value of 2.0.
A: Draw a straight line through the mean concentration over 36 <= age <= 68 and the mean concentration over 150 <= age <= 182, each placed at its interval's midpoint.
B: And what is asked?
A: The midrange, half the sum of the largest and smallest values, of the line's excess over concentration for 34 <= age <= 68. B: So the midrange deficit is -0.5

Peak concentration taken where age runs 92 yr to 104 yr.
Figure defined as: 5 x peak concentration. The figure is 400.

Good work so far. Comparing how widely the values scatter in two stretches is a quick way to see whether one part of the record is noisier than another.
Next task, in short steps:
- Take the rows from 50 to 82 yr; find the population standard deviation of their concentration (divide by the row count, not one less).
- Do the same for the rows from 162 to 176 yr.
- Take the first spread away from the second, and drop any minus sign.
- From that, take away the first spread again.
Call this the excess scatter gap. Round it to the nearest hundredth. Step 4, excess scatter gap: -4.34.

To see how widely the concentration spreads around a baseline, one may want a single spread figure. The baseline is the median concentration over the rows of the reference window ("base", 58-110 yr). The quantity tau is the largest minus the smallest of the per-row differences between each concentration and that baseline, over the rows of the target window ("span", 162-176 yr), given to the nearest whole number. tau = 12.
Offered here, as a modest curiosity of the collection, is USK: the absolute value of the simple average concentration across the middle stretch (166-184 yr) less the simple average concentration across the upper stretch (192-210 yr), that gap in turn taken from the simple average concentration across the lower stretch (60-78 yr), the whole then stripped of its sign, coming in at 82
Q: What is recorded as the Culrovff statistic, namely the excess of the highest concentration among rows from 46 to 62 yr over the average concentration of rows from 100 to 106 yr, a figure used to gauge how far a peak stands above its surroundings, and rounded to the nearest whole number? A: 23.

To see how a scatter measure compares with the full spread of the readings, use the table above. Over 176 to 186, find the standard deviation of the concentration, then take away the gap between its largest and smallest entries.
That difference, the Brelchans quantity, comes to -5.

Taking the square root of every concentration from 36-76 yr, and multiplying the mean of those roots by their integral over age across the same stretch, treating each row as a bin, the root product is 3580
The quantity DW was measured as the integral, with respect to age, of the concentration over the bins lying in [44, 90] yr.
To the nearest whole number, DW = 3939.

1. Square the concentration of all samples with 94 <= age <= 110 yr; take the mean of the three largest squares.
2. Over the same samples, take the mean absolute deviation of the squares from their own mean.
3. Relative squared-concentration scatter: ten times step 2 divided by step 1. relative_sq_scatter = 0.65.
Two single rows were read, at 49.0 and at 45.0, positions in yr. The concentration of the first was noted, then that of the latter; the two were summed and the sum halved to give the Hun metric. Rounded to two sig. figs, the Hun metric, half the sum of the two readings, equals 95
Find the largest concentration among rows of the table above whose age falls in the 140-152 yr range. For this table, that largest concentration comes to 74.62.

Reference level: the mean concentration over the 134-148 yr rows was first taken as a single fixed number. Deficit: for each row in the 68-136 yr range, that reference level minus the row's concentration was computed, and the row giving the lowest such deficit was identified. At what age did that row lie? 69.0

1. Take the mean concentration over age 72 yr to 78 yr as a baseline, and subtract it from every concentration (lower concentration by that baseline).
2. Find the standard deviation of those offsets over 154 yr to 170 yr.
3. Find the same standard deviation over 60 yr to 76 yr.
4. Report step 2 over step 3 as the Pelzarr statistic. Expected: 1.1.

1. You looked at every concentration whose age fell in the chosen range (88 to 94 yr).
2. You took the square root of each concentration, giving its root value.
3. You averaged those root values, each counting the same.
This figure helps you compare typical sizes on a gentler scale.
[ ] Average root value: 8.7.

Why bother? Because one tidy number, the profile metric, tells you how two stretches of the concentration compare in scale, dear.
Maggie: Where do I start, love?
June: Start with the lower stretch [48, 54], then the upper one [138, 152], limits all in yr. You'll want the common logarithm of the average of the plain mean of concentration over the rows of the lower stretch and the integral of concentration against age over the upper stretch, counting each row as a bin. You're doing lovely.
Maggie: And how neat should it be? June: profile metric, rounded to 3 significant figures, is 2.74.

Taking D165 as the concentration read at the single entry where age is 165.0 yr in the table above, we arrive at 76.44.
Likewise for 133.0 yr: 69.83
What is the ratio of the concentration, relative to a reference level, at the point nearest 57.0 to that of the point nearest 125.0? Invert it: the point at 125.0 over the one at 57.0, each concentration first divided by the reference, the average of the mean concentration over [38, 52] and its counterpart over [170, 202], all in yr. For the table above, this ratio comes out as 0.86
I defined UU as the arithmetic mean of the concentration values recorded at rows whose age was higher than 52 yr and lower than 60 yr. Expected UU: 89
